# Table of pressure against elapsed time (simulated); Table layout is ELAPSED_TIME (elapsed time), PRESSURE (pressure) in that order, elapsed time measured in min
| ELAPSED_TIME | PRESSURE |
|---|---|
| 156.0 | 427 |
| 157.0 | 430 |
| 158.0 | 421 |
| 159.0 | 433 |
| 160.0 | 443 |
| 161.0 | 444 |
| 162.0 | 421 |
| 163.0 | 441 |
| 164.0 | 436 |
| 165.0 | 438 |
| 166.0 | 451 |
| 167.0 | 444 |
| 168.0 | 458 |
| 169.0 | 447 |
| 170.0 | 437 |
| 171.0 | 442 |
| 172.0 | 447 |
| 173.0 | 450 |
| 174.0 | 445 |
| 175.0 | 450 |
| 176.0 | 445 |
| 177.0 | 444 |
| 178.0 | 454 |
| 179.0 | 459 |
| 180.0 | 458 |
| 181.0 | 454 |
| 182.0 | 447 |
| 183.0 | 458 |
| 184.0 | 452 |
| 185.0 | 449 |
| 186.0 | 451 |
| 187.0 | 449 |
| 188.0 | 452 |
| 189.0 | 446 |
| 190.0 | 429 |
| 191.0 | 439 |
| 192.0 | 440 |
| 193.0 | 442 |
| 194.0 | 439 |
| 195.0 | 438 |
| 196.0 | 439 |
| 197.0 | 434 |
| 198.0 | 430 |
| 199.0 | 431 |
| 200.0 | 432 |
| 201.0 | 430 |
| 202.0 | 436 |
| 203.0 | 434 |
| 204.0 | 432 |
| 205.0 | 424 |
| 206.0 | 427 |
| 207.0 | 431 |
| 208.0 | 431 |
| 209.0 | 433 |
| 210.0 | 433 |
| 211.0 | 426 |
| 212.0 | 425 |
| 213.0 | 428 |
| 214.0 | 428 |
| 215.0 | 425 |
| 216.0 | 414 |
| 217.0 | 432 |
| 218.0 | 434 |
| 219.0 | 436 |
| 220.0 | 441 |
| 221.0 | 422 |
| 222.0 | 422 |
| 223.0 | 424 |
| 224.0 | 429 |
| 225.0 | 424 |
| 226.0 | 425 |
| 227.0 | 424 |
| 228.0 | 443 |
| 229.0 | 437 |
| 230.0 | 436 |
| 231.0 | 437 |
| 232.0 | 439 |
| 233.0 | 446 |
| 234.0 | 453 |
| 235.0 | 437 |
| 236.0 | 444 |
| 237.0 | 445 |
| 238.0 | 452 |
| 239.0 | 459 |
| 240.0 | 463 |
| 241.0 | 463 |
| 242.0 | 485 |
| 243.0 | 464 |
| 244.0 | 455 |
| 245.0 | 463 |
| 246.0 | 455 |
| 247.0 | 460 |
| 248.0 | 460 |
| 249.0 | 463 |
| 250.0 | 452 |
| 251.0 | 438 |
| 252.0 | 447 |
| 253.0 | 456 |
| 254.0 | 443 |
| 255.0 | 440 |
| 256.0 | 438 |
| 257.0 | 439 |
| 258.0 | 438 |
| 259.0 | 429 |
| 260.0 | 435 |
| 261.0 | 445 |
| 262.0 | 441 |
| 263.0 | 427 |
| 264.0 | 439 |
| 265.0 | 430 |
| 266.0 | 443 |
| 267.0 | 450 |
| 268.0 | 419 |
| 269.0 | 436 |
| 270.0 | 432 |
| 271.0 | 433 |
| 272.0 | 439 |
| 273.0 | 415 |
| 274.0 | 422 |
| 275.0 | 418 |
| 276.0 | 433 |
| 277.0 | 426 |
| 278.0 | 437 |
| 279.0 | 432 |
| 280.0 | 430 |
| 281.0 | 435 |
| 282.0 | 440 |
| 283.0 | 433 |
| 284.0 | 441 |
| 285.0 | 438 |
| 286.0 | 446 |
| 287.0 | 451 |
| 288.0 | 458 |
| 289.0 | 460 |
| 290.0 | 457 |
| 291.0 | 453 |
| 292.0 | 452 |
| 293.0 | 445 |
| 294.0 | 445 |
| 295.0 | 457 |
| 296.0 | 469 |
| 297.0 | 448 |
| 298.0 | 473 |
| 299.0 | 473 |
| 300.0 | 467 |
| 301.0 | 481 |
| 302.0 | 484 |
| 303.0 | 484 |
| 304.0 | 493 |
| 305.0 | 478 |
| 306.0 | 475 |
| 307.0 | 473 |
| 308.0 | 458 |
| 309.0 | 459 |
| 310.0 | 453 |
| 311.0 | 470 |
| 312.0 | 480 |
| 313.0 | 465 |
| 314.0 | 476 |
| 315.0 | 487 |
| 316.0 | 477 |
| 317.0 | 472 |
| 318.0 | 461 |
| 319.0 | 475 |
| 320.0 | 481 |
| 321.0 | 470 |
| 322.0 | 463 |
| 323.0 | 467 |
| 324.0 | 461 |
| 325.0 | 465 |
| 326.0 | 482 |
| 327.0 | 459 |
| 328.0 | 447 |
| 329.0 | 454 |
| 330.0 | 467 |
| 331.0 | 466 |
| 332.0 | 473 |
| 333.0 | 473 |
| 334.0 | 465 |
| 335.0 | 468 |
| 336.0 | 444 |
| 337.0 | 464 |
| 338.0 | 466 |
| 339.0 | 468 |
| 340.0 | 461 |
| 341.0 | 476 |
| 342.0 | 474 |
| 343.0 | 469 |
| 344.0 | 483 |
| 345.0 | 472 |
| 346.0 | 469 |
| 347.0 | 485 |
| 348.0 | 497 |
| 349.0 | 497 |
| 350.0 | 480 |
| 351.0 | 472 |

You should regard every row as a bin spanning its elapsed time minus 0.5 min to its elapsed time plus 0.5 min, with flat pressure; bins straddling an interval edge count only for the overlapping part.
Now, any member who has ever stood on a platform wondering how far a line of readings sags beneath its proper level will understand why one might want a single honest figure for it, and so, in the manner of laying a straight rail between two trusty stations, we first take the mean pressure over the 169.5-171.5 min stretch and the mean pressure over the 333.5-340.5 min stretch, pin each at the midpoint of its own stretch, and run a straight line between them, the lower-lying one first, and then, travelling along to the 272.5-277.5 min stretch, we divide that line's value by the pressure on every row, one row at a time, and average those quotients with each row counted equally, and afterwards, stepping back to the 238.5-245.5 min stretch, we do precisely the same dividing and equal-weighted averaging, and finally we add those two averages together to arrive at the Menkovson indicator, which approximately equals 2.04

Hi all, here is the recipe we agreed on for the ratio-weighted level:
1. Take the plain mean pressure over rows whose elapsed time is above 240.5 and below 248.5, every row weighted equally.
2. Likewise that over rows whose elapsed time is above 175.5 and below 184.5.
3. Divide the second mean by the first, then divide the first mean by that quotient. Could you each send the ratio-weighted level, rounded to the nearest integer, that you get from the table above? 474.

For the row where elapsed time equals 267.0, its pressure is 450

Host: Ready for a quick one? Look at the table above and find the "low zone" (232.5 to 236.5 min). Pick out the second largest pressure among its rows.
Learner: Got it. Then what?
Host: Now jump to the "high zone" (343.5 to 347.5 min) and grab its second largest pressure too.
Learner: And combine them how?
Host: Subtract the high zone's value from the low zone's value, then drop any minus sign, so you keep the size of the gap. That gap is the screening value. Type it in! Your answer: 37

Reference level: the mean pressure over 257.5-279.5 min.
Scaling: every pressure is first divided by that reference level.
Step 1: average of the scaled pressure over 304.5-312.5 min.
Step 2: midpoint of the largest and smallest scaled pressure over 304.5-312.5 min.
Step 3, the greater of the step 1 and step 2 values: 1.08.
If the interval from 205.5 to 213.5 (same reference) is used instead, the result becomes 0.99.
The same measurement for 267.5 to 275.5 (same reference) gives 0.99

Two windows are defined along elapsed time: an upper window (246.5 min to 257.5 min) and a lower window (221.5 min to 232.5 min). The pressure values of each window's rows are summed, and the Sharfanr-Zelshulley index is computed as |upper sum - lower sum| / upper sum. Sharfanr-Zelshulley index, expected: 0.040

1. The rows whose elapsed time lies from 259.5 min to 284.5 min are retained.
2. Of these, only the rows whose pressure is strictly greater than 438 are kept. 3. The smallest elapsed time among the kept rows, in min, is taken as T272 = 261.0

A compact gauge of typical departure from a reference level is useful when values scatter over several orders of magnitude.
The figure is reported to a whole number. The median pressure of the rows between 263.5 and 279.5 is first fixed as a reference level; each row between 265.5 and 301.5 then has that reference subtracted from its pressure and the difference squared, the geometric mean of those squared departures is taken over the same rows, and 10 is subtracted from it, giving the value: 63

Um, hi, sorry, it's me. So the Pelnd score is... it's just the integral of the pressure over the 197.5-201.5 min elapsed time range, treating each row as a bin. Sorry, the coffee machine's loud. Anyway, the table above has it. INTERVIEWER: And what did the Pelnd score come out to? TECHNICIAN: 1723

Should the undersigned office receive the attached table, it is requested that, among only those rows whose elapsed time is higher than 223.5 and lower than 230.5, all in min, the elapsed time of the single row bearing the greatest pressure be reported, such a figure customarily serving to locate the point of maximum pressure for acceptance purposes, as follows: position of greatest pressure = 228.0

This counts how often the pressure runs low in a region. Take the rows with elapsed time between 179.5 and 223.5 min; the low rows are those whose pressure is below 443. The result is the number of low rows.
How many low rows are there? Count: 34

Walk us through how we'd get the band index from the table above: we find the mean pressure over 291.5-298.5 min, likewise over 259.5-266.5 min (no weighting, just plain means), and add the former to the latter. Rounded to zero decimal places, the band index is 893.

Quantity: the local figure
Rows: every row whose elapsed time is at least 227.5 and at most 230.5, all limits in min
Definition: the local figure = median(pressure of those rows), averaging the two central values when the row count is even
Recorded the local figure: 437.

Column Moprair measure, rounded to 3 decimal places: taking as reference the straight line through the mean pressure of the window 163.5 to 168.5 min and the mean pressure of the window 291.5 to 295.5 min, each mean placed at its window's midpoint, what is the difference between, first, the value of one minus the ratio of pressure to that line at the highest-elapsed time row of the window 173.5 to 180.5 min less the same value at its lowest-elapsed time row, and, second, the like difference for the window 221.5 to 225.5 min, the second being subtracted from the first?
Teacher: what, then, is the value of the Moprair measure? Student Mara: -0.024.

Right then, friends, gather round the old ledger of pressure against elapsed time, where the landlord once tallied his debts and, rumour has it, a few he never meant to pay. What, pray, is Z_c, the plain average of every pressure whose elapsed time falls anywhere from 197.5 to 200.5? 431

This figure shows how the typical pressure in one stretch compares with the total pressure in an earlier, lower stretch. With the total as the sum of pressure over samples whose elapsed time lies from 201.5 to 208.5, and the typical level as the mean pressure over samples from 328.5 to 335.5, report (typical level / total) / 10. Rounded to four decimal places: 0.0155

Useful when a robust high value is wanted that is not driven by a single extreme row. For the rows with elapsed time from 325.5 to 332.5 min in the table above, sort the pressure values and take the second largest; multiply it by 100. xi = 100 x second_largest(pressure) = 47300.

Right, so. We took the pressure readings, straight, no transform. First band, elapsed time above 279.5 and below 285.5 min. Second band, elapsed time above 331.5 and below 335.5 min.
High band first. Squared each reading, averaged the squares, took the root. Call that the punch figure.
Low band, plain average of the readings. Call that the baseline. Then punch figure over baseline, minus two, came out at -0.92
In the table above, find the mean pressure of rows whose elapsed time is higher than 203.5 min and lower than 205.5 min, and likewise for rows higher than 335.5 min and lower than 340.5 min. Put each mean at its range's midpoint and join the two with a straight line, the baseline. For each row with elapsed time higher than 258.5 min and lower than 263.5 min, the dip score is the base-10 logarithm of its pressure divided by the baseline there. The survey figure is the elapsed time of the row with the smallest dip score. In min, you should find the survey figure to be 263.0 min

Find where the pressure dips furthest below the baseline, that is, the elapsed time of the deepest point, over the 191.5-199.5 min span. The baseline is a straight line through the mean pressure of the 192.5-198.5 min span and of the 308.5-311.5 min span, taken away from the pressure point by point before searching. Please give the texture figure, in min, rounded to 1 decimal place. 198.0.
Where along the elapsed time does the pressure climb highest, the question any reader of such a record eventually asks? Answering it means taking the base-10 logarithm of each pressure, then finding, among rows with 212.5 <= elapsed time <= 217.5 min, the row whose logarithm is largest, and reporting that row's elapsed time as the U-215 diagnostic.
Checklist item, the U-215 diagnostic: 217.0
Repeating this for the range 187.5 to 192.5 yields 188.0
